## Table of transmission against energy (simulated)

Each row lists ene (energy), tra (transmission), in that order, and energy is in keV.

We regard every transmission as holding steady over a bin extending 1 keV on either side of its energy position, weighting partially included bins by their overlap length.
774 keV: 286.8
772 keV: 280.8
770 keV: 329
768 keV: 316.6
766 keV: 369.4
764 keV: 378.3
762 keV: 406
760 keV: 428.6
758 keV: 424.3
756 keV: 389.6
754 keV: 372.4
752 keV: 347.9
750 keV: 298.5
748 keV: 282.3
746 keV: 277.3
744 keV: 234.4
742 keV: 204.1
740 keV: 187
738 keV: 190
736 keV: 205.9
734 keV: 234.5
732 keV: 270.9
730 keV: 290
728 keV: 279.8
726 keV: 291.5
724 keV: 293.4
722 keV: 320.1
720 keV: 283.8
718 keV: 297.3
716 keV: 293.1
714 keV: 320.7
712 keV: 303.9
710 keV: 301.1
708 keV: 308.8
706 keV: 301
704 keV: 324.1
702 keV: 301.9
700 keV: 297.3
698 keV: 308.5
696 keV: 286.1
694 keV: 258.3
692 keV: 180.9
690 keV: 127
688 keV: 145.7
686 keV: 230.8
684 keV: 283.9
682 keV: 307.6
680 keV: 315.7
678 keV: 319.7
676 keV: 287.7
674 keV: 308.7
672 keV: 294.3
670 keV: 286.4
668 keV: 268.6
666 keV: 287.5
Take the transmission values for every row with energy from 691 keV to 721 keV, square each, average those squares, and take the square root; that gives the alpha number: 293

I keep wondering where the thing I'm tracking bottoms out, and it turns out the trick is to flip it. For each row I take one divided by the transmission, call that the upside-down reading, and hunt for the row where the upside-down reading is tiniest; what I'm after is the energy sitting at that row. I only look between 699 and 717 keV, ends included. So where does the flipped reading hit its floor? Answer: 704 keV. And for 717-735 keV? 722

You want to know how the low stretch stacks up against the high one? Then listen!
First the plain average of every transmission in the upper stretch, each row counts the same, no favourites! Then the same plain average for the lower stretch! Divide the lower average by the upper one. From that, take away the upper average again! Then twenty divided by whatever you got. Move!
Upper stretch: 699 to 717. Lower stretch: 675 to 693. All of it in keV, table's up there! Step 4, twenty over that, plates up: -0.066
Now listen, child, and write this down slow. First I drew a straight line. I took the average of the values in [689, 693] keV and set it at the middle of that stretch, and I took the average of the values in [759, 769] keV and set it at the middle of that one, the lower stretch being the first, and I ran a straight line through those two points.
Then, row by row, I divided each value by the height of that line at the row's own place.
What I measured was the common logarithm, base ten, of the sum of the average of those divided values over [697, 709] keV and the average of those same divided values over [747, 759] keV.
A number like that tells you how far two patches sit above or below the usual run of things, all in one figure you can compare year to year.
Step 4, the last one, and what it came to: 0.42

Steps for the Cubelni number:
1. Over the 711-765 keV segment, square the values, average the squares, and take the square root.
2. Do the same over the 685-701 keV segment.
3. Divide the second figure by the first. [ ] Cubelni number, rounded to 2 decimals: 0.78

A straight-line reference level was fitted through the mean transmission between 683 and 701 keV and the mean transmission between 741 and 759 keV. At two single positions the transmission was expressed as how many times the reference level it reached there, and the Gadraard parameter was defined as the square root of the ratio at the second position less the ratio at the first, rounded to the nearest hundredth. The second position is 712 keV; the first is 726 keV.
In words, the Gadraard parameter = 0.35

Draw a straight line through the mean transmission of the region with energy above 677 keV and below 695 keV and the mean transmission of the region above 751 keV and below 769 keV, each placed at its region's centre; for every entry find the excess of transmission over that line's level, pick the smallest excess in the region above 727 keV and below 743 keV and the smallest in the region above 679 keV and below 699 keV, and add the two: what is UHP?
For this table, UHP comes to -278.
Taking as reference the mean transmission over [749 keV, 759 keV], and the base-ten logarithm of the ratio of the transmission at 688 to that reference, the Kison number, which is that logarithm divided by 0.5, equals -0.80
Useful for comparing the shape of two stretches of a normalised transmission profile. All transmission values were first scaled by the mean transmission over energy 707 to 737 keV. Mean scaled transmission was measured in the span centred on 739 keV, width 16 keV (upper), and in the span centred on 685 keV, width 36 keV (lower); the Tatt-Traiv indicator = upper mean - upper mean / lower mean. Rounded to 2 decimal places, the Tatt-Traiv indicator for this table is -0.06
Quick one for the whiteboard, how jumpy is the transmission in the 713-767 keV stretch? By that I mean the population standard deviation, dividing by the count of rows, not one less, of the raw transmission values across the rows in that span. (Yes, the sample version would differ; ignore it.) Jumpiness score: 68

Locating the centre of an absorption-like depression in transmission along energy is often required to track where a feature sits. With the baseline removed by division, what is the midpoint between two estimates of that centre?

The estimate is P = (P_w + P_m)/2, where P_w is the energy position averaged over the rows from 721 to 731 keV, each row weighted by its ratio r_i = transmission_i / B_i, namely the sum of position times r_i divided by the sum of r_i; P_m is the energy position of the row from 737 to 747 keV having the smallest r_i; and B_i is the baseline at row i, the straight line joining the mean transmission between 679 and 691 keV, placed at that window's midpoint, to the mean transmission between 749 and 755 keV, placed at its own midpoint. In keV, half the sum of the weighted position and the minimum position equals 732.9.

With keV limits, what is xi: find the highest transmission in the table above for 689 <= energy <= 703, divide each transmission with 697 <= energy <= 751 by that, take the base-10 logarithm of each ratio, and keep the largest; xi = 0.021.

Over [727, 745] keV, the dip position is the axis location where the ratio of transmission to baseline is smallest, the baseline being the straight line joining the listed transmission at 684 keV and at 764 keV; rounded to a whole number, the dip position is 740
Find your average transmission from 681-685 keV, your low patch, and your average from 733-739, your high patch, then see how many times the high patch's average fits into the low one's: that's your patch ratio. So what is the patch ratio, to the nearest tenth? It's 1.4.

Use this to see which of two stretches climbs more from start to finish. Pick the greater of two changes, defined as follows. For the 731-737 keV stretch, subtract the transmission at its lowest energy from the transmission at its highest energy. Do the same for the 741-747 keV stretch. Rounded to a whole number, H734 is 73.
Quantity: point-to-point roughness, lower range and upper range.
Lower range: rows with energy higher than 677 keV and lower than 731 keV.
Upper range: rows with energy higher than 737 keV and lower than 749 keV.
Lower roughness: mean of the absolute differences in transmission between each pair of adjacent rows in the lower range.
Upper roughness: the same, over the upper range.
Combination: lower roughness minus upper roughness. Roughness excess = 4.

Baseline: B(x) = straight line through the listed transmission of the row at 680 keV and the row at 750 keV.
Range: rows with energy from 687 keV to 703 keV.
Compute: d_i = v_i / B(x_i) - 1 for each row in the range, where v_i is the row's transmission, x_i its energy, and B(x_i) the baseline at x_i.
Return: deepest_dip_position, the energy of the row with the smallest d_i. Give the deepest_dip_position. 690 keV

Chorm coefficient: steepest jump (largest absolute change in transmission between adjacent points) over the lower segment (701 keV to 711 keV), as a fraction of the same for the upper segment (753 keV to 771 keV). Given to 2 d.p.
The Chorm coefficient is 0.44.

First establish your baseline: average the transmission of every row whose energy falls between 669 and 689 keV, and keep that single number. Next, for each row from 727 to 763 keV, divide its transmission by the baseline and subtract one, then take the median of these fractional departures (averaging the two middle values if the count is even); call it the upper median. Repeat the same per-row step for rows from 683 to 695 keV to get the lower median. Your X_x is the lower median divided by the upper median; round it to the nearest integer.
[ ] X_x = -24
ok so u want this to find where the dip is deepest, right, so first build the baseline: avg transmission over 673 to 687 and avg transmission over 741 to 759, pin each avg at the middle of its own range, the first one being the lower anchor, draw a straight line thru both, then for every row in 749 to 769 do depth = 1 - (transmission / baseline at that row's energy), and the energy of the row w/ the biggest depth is 750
